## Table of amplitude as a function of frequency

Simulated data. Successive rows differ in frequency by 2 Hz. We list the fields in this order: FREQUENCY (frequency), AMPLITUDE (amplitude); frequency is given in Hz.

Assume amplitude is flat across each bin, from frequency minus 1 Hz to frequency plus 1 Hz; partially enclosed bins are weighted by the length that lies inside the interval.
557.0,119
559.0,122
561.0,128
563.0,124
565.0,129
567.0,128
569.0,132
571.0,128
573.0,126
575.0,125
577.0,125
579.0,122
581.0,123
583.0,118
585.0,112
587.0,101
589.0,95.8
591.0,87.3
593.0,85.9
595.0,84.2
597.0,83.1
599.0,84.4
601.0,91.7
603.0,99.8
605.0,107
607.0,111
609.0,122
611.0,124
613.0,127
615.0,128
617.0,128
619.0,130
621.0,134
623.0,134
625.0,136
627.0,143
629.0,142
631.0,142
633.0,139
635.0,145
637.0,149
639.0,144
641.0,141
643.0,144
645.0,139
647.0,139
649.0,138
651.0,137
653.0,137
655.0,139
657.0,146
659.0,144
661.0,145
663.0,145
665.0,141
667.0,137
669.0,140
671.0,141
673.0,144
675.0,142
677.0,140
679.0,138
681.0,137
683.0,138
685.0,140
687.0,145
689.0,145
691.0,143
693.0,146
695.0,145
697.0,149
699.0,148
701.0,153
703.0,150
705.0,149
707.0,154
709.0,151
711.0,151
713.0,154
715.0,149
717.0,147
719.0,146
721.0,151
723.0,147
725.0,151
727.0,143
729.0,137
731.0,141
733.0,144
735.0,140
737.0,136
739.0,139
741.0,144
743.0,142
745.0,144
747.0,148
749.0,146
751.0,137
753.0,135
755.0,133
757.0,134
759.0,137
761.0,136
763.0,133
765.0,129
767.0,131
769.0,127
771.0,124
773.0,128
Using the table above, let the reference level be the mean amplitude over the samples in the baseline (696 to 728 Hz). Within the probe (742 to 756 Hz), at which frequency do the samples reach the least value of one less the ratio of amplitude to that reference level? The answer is 747.0 Hz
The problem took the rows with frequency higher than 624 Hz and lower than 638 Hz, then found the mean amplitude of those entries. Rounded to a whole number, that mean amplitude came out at 142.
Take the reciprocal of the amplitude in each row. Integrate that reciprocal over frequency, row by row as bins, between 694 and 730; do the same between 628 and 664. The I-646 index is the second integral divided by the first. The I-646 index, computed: 1.05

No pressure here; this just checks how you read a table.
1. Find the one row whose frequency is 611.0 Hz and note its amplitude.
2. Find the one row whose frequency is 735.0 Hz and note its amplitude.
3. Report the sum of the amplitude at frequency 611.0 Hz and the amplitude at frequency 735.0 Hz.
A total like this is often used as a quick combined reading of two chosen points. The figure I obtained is 264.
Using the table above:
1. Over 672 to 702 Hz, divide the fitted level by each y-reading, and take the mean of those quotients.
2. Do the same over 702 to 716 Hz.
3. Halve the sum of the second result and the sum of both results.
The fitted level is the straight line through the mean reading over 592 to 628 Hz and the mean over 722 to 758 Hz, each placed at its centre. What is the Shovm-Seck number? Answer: 1.34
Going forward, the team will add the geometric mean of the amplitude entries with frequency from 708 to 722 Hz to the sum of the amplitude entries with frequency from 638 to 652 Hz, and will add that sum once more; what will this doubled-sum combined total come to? 2114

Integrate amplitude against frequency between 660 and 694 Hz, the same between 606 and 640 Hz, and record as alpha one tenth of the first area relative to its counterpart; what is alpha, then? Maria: 0.11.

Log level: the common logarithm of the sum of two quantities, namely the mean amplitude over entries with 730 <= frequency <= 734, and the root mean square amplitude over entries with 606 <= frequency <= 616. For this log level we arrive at 2.42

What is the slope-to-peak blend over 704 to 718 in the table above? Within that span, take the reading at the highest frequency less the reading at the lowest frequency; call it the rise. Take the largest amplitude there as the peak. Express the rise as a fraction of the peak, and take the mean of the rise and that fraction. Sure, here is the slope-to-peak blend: -1.0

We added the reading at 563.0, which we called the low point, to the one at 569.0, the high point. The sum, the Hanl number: 256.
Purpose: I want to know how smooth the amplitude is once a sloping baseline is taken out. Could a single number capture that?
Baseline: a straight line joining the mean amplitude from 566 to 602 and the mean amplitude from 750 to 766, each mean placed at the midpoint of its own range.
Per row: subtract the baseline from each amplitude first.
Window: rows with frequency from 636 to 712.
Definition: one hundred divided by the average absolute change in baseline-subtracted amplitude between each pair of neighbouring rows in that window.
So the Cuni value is 40.8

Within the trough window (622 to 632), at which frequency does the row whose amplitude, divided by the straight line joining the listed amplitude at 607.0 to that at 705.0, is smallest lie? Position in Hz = 623.0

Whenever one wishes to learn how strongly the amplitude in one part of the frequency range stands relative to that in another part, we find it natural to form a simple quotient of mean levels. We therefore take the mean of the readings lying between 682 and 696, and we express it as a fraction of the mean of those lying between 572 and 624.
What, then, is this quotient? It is 1.28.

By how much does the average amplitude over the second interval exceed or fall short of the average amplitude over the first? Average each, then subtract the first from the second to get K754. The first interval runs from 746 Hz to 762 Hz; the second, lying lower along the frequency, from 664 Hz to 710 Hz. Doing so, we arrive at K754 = 6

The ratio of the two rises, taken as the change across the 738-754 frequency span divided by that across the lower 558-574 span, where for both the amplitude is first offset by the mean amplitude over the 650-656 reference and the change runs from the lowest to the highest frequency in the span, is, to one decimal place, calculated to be -1.0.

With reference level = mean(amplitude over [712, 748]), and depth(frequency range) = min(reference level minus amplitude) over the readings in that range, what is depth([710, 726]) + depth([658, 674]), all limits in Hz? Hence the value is -10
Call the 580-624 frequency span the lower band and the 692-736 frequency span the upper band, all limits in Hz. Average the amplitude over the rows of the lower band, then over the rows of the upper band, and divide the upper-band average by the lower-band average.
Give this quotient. 1.35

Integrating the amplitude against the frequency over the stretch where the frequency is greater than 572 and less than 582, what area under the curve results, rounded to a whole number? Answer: 1242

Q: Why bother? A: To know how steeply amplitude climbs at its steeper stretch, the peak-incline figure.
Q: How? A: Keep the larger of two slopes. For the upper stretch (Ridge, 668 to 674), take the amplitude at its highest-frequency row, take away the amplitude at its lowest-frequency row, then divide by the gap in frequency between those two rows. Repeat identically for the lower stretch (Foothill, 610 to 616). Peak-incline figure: 1.0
